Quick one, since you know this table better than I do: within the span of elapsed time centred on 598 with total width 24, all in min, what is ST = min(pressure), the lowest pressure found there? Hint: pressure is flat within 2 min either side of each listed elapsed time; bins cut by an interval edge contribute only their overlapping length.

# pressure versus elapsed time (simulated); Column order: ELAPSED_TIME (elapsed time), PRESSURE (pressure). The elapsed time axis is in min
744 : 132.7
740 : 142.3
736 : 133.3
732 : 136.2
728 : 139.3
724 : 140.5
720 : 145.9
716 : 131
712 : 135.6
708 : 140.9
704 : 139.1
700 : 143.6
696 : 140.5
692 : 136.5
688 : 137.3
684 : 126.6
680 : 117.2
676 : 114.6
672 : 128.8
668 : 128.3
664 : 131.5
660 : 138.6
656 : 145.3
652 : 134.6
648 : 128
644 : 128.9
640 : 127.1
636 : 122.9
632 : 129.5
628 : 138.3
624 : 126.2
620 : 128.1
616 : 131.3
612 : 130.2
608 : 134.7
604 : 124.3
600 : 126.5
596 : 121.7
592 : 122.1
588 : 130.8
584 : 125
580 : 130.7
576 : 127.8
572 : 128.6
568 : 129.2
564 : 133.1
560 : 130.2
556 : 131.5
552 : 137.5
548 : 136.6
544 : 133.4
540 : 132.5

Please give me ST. 121.7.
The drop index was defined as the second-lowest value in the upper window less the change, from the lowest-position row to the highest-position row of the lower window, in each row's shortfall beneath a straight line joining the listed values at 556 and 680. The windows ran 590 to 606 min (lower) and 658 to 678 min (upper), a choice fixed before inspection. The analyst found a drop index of 132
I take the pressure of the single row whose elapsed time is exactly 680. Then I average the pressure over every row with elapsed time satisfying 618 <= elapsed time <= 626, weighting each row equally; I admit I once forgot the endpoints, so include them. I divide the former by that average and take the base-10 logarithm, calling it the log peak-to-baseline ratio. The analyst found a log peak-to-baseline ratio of -0.035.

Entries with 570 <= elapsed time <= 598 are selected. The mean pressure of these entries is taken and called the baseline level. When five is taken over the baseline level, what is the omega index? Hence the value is 0.0395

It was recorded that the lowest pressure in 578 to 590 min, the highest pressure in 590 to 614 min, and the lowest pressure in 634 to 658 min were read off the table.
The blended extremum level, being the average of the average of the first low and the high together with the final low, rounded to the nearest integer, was 126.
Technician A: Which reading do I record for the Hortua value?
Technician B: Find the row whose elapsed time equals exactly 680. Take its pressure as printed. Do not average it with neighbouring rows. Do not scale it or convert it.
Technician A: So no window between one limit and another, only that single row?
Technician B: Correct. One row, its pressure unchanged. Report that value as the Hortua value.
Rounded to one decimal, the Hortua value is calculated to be 117.2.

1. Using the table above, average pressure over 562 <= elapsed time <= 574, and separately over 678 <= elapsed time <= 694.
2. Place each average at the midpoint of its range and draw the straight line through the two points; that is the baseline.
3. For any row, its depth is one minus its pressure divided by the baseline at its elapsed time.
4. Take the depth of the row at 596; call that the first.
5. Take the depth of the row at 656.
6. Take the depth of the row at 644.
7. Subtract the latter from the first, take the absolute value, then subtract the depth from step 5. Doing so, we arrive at 0.18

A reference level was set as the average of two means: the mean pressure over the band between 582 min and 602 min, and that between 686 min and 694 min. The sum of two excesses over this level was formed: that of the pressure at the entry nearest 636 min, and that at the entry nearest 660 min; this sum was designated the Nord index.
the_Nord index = -0.6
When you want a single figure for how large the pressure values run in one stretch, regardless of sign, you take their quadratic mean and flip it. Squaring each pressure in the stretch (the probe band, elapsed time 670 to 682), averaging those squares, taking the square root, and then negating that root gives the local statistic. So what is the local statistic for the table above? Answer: -120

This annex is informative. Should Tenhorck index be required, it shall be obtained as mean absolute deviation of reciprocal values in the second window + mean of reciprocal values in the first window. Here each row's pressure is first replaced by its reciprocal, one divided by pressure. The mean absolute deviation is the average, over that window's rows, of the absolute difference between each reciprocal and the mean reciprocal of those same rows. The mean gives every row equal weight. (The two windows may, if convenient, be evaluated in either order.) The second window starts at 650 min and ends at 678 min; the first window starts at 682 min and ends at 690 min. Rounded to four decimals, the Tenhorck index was 0.0080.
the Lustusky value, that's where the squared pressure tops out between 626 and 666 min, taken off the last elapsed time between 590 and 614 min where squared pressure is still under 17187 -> -44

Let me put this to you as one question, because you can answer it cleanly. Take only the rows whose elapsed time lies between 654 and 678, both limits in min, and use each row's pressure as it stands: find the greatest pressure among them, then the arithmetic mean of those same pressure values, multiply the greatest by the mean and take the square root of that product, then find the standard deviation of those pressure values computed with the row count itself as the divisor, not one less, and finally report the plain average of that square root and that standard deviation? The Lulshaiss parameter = 74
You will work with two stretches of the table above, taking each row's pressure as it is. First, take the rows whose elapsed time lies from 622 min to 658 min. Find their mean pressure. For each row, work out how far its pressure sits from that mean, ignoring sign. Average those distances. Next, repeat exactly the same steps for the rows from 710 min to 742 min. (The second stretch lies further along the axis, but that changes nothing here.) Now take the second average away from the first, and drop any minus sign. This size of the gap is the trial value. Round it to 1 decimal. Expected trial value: 1.5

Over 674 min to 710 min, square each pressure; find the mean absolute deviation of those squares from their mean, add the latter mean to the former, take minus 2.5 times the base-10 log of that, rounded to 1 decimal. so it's -10.8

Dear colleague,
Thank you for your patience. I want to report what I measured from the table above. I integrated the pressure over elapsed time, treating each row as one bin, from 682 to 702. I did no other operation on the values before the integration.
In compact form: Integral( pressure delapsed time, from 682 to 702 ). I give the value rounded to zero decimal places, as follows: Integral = 2738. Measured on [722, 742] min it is 2766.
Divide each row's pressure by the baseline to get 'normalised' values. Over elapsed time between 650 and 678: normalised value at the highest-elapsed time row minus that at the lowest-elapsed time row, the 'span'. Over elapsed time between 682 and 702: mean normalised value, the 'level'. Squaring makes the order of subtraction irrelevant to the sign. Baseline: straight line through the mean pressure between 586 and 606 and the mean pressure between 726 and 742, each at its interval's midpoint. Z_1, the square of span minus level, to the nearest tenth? 1.4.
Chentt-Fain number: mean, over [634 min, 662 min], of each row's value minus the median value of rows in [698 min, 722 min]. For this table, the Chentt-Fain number -8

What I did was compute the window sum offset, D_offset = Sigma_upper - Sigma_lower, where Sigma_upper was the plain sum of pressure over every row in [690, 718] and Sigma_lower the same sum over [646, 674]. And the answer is 32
